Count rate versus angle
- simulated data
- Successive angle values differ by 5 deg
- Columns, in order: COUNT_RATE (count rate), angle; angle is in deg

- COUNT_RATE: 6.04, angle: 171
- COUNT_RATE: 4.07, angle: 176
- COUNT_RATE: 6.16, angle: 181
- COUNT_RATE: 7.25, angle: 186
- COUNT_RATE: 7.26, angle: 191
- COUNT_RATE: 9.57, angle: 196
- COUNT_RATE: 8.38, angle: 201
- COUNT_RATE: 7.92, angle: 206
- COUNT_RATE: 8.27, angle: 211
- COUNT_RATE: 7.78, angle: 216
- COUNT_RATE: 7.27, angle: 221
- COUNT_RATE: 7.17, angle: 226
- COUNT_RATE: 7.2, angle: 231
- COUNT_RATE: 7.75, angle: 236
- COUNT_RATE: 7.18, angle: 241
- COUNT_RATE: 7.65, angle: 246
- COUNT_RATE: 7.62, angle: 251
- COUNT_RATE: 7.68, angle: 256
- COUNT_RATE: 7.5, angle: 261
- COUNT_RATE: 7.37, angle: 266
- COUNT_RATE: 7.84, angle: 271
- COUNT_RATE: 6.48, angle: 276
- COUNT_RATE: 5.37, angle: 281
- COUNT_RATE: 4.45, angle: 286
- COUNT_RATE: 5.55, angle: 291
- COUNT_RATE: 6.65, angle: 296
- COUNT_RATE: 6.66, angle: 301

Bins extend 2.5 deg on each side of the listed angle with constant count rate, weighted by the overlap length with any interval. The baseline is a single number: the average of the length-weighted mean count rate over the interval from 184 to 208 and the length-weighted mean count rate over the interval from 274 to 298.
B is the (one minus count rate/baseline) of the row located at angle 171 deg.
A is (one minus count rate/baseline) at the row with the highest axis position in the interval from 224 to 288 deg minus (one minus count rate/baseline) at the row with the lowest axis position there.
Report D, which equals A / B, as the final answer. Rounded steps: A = 0.40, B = 0.12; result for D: 3.2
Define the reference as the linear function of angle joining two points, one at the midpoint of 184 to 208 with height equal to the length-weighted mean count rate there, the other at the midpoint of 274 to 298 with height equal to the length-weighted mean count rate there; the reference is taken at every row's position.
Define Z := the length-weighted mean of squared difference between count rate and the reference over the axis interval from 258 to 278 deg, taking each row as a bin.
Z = 1.6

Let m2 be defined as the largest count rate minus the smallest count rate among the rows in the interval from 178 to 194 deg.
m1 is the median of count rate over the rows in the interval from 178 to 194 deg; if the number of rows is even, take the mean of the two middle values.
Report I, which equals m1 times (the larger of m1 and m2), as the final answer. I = 52.6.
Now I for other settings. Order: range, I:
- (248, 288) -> 55.3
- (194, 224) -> 65.5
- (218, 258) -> 55.4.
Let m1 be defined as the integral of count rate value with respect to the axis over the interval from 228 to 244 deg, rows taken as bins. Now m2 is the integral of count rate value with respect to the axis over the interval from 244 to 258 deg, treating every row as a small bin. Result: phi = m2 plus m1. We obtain 225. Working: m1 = 118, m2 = 107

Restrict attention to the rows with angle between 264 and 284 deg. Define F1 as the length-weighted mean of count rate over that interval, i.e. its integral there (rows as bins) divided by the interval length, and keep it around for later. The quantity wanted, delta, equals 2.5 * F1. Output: 16.7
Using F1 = 6.69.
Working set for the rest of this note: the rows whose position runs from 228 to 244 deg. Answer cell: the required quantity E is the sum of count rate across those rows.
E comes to 22.1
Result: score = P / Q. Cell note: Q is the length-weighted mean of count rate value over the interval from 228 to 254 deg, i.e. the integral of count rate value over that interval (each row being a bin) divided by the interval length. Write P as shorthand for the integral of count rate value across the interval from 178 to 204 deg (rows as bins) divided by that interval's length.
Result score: 1.024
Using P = 7.7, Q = 7.5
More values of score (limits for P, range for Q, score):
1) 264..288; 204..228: 0.822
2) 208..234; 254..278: 1.022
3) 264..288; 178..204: 0.825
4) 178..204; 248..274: 1.010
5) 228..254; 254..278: 1.012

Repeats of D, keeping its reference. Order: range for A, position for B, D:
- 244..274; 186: 0.5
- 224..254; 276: -1.1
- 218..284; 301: 8.6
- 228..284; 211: -1.3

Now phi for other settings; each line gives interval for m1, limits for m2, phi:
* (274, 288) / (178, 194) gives 186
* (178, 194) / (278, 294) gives 194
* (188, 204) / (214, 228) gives 237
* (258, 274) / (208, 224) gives 245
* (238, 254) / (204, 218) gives 232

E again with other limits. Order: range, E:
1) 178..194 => 20.7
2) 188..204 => 25.2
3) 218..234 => 21.6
